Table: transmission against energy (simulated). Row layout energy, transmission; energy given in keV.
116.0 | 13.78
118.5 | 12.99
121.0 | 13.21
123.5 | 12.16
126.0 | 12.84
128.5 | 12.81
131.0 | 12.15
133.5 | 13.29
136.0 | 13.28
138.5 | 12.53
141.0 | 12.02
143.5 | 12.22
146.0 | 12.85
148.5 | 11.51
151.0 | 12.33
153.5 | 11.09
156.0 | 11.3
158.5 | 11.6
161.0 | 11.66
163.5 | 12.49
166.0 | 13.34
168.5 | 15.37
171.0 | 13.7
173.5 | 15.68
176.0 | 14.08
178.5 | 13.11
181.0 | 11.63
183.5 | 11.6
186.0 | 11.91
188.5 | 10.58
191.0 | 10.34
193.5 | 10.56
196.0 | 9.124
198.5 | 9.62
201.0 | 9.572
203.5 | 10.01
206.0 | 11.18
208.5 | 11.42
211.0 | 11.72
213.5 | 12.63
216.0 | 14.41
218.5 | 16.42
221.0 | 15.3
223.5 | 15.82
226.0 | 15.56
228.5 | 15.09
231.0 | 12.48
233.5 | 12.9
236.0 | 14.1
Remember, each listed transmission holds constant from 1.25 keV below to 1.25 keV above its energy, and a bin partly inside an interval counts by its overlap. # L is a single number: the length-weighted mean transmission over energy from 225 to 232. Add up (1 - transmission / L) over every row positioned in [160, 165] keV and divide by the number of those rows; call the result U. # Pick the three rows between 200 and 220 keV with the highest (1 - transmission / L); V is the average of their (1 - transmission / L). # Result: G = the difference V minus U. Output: 0.13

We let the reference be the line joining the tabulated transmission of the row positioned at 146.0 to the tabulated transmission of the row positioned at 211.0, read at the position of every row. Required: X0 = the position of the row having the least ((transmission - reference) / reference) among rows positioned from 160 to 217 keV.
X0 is 196.0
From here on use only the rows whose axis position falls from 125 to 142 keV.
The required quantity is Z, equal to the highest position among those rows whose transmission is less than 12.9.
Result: 141.0 keV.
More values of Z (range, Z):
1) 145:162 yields 161.0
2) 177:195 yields 193.5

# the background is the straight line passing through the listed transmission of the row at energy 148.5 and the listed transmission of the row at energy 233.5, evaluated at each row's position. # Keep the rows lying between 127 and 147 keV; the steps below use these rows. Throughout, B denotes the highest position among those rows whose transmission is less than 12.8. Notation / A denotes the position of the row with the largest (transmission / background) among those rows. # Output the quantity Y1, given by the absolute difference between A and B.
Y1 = 10.0 keV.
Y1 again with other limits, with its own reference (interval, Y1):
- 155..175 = 10.0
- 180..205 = 17.5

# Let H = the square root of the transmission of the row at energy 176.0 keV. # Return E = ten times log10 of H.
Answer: 5.7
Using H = 3.75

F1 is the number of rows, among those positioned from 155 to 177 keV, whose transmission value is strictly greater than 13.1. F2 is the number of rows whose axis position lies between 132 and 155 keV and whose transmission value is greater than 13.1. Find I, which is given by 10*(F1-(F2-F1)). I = 80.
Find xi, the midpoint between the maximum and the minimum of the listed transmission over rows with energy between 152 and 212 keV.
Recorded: 12.4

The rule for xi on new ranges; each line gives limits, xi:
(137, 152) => 12.2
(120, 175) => 13.4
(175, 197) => 11.6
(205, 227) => 13.8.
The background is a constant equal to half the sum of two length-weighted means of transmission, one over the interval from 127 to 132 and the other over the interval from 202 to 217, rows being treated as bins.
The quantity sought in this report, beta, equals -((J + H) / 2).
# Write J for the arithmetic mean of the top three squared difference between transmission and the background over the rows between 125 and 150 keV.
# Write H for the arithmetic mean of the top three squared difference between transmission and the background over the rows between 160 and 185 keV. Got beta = -4.9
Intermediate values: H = 8.8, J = 1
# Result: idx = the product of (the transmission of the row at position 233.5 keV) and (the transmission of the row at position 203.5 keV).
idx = 129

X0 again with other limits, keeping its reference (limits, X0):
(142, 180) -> 153.5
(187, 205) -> 196.0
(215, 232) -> 231.0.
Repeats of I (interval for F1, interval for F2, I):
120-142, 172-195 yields 30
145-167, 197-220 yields 0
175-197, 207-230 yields -20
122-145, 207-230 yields -20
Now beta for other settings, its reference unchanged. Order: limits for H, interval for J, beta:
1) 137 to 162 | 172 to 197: -4.6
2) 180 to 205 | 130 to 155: -4.4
